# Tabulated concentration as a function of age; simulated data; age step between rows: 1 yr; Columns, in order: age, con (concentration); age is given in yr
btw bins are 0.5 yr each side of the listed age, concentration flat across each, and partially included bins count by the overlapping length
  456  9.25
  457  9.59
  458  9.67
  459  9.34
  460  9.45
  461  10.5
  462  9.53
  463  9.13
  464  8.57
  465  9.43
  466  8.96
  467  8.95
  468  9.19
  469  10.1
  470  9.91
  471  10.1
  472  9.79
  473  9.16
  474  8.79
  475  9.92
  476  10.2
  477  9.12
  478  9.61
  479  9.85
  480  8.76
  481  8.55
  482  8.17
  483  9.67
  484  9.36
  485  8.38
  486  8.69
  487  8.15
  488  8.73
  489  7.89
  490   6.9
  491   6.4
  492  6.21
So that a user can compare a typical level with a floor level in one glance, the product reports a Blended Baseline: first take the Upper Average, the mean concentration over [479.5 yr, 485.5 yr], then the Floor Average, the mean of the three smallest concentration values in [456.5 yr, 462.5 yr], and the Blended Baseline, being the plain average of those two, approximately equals 9.13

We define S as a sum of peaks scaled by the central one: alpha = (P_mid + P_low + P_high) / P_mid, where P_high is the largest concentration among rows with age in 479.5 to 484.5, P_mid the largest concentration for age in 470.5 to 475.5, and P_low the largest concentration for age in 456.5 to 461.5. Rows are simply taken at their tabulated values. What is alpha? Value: 3.00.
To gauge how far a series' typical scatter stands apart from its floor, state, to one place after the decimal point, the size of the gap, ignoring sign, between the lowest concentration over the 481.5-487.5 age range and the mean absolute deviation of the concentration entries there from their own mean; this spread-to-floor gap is 7.6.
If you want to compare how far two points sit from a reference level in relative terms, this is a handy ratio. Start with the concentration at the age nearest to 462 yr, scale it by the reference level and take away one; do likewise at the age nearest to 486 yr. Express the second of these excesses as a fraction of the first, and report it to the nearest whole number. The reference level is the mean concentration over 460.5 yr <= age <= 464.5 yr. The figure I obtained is -8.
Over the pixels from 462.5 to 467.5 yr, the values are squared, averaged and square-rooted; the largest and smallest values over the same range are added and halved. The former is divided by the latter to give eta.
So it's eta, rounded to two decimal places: 1.00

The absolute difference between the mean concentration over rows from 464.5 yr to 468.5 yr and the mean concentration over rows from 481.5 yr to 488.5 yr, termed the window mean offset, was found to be 0.4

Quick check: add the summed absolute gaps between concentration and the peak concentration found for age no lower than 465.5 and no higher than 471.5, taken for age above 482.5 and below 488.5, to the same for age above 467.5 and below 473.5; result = 10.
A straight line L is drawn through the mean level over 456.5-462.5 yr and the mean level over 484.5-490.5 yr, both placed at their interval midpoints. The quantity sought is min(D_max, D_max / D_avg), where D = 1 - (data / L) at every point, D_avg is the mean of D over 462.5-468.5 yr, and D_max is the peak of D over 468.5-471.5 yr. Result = -2.7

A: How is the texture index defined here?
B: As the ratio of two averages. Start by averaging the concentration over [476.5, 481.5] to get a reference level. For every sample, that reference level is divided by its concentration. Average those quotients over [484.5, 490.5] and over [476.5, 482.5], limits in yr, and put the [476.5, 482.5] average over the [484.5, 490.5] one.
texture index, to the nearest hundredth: 0.90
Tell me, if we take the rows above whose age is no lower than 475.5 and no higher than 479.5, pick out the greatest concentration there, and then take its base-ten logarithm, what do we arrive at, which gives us 1.01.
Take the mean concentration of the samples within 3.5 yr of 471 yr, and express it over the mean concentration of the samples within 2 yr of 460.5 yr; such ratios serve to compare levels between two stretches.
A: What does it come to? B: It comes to 0.99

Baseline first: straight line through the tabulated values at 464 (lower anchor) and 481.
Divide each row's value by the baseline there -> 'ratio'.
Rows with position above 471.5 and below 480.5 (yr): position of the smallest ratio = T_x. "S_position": 480 yr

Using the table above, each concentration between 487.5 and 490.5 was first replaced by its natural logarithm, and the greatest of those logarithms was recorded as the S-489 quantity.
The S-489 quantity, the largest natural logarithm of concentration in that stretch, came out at 2.167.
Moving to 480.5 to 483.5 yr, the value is 2.269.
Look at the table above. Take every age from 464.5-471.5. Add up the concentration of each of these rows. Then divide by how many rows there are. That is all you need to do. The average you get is 9.52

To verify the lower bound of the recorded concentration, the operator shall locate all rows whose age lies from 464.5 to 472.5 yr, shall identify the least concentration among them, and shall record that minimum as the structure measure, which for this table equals 8.95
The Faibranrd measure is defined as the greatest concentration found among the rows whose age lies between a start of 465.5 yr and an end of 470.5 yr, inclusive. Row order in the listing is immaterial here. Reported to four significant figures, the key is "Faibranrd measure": 10.10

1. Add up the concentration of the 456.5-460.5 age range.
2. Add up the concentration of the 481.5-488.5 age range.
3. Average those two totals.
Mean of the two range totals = 50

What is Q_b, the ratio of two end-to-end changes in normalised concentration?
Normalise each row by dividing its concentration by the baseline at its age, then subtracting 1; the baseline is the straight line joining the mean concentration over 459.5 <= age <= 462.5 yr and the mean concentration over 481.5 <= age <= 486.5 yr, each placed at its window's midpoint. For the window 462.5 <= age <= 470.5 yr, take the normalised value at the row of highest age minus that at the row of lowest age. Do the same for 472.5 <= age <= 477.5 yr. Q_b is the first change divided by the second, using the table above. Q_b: 8.1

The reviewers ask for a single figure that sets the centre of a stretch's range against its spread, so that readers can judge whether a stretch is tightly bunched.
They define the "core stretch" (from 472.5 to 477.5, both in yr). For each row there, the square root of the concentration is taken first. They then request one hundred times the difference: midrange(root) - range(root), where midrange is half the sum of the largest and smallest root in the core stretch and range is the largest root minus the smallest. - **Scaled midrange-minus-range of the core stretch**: 285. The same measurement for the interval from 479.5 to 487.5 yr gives 273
